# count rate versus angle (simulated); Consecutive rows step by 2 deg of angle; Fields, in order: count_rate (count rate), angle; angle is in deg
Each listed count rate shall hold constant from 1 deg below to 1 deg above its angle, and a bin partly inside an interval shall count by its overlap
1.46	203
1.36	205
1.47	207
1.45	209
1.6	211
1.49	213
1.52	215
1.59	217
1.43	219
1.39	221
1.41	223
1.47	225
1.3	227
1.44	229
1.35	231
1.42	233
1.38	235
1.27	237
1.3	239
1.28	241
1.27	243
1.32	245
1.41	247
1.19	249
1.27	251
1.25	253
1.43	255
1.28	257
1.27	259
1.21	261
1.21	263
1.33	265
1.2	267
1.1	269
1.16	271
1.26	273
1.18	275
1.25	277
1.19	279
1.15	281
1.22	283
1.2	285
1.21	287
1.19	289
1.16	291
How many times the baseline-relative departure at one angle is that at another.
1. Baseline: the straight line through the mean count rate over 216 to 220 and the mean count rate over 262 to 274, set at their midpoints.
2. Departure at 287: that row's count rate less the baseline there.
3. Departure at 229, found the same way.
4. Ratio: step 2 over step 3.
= -28.5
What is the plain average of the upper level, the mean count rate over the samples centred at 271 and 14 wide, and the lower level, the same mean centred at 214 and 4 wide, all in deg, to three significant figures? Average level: 1.36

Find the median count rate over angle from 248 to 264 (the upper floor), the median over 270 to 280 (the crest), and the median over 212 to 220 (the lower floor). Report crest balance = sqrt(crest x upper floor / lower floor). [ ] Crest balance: 1.00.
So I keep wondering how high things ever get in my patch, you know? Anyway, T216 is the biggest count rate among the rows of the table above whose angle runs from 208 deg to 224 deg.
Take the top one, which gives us 1.6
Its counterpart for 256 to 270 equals 1.33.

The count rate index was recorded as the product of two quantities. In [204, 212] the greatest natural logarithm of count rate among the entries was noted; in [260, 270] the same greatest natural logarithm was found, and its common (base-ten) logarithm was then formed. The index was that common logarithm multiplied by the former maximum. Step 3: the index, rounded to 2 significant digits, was -0.26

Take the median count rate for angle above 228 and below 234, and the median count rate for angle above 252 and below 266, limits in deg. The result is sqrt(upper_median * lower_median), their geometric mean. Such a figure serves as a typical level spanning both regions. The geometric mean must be 1.34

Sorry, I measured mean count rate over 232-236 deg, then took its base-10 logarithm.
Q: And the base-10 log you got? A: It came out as 0.146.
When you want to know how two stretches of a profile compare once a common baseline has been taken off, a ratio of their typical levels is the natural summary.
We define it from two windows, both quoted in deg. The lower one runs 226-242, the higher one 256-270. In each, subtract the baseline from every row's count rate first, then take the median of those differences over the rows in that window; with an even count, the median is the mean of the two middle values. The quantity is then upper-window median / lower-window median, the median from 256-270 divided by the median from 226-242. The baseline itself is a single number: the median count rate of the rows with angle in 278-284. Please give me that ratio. 0.15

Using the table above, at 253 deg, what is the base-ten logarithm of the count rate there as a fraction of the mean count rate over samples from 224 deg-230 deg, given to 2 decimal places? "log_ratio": -0.05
